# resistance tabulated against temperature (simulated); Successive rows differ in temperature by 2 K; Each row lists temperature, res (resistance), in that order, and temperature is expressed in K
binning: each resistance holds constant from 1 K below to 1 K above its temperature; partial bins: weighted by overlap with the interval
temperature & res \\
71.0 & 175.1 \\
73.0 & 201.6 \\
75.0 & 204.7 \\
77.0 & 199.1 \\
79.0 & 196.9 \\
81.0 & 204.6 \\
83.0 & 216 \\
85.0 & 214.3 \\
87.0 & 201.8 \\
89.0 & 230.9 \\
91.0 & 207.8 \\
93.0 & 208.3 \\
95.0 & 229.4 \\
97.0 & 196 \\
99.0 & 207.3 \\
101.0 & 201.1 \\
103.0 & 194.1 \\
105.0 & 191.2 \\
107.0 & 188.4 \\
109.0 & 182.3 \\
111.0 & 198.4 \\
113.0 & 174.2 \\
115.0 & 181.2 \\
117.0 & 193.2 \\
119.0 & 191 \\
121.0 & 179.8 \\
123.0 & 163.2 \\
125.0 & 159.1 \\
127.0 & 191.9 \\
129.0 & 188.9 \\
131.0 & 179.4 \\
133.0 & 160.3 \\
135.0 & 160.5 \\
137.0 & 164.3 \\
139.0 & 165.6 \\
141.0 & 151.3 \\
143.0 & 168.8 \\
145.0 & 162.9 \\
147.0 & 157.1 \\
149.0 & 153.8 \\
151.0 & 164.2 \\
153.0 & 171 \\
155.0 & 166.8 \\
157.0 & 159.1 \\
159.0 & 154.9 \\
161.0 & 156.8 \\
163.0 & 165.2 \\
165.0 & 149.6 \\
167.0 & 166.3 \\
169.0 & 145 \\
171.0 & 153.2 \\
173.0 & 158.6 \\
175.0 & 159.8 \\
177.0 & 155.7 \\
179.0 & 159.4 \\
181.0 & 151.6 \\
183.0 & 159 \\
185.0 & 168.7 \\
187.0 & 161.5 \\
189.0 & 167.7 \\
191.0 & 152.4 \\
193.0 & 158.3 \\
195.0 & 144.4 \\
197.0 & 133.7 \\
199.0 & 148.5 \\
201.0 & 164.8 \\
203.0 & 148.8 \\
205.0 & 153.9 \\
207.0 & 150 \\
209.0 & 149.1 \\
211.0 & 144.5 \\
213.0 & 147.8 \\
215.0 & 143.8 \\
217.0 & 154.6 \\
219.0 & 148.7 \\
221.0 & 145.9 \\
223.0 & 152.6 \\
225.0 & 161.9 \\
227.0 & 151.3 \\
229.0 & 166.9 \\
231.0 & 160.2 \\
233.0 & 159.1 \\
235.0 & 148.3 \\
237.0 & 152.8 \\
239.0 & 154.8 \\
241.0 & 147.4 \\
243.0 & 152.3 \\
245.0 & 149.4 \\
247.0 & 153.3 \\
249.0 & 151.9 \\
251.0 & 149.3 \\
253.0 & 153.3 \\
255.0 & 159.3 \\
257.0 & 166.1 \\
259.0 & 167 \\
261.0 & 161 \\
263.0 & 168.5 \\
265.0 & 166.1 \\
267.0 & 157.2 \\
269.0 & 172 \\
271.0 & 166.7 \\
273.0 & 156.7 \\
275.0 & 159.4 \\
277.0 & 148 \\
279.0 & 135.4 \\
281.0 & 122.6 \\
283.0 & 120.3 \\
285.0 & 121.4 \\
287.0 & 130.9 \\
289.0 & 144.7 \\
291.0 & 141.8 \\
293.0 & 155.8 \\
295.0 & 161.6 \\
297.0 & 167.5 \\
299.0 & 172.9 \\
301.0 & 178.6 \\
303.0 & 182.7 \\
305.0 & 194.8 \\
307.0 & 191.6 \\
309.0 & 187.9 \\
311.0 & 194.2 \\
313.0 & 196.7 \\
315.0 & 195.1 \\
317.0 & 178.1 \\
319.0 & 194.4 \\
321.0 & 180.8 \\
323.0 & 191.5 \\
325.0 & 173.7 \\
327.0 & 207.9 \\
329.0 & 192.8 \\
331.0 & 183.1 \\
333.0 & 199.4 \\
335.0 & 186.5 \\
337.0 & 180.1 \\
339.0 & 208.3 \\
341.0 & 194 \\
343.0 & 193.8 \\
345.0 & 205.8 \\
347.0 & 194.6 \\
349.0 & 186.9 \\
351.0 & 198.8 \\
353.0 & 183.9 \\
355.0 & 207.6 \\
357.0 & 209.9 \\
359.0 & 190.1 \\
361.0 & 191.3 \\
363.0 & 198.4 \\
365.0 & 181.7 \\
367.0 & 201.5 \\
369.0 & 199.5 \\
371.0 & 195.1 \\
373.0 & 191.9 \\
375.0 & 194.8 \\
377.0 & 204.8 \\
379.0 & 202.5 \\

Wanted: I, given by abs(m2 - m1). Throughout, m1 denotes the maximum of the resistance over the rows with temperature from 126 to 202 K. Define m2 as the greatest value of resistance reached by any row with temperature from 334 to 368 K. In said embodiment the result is 18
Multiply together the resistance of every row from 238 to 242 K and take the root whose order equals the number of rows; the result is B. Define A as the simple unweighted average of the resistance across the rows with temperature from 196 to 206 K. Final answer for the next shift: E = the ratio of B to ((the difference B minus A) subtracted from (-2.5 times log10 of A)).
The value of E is -23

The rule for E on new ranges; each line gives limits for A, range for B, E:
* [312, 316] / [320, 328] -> 88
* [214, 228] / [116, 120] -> -4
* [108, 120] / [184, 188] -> 10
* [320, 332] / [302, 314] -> -22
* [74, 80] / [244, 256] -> 4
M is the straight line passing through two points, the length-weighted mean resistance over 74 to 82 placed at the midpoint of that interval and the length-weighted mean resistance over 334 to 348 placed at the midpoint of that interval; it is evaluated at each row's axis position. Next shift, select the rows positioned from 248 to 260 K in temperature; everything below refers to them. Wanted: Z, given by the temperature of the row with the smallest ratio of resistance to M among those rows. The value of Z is 251.0 K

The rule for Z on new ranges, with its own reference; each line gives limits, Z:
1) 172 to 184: 181.0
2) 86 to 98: 97.0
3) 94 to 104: 103.0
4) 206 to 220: 215.0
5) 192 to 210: 197.0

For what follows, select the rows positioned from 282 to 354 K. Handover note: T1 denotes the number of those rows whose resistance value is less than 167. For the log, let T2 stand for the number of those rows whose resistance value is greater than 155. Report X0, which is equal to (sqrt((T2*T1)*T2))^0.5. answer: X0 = 9.06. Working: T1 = 7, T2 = 31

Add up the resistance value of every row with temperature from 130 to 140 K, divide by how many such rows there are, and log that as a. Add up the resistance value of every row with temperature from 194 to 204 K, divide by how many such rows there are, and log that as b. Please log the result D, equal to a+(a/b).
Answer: 167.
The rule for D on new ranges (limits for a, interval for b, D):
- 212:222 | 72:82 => 149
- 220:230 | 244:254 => 157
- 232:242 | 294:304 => 153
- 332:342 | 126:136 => 195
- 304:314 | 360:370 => 194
